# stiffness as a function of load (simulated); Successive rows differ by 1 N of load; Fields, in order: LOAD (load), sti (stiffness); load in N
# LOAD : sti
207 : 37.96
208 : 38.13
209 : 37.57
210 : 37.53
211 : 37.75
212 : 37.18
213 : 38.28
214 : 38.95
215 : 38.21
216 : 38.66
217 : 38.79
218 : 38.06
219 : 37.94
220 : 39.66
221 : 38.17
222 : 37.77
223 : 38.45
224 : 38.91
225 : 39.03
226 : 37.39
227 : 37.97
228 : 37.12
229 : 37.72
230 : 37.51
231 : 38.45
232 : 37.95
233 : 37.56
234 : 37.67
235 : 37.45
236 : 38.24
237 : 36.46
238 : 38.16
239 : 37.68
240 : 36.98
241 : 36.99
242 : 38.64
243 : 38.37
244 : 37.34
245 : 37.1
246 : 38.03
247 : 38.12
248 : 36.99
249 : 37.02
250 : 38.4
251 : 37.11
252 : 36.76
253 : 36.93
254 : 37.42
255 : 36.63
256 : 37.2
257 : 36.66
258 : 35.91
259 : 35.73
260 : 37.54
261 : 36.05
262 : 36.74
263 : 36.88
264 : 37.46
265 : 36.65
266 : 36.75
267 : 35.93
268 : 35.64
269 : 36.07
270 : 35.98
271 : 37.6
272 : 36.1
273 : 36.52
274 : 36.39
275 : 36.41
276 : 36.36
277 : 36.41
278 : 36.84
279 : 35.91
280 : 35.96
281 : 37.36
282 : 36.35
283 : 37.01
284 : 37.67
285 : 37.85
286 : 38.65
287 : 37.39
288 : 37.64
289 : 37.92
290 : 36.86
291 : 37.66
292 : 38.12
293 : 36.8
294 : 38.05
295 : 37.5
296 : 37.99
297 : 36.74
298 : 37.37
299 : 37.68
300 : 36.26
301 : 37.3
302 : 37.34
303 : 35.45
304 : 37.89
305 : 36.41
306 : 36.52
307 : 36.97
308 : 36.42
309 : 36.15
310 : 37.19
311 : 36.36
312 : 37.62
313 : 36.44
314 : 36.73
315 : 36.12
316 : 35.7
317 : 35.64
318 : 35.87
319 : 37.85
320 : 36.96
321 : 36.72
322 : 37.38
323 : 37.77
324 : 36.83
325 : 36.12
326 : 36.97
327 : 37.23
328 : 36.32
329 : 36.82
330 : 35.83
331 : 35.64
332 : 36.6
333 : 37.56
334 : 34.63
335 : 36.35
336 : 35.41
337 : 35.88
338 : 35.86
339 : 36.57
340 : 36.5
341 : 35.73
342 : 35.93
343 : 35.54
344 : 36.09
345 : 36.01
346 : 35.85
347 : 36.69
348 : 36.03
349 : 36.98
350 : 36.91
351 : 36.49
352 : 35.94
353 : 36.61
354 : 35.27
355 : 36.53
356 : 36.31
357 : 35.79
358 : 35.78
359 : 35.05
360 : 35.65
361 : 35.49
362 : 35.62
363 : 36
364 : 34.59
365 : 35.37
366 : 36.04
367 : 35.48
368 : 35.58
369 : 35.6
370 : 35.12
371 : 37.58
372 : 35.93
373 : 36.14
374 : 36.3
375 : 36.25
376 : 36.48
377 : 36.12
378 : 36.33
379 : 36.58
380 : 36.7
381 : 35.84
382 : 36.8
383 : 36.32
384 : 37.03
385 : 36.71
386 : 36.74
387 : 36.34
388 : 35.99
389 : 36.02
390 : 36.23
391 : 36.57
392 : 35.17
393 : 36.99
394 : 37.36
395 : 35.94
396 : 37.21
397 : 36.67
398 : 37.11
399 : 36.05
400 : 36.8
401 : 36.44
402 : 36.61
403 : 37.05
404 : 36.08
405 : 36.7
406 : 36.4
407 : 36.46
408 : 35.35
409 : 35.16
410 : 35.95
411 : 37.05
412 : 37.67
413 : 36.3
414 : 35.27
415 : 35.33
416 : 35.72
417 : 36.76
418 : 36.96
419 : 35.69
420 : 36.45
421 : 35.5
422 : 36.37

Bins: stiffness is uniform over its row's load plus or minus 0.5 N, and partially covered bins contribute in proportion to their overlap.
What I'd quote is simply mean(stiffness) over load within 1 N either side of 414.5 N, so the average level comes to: 35.3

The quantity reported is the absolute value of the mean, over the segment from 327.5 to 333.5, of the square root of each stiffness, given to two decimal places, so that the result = 6.04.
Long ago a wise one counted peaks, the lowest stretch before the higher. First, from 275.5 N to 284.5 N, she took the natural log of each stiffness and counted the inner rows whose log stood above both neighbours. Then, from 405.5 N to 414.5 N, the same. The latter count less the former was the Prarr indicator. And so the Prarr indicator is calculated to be 0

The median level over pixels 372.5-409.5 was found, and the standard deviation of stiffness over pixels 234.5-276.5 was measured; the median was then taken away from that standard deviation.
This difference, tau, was -35.7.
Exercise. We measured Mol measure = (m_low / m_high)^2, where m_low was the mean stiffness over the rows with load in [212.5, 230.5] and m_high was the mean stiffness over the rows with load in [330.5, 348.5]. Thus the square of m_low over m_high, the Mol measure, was 1.13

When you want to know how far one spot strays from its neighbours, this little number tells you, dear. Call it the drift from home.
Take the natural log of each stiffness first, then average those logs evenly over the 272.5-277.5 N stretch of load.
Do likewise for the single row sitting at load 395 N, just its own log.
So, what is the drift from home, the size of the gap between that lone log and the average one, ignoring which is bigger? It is 0.013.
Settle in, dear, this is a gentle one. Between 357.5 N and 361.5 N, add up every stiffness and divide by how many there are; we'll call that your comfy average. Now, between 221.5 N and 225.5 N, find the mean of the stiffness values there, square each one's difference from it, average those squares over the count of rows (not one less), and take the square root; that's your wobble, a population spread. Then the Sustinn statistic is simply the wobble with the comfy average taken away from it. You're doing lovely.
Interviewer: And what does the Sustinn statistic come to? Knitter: -35.0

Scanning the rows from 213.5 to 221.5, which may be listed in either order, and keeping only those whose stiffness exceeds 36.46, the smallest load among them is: 214 N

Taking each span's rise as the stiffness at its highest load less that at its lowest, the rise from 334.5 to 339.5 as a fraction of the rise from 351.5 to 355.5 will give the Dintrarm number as 0.37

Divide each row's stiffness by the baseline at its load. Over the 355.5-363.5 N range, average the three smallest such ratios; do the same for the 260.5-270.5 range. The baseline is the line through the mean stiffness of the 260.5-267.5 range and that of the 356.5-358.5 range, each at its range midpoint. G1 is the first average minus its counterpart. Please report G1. 0.010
